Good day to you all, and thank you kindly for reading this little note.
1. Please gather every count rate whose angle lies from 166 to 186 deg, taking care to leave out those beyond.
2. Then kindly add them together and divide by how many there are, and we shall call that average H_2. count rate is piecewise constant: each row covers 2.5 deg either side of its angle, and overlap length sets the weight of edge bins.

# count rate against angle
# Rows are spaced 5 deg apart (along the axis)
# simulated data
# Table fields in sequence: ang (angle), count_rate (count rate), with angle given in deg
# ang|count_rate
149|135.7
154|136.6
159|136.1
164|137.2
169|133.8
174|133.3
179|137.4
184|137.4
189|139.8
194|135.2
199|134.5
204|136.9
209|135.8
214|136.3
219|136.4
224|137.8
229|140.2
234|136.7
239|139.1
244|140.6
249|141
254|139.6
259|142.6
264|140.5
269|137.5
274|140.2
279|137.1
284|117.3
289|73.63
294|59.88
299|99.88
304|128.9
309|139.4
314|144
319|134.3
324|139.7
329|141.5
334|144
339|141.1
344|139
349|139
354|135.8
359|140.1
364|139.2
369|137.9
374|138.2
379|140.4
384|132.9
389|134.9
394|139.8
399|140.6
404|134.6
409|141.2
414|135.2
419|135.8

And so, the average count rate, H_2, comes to 135.5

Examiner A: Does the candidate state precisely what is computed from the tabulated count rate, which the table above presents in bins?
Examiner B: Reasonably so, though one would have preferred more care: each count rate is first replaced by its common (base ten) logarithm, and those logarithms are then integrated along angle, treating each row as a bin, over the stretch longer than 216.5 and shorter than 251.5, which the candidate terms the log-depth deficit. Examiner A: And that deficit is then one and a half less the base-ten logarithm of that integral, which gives -0.375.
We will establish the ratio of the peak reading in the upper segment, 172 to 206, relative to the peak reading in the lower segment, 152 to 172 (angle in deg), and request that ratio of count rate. 1.02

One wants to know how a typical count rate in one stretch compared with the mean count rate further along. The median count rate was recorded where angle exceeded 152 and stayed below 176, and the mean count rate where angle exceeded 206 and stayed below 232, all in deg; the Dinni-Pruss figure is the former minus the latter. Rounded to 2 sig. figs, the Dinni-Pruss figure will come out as -1.2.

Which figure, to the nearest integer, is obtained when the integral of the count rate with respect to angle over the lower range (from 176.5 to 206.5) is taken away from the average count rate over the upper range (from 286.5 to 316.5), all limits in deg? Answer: -3998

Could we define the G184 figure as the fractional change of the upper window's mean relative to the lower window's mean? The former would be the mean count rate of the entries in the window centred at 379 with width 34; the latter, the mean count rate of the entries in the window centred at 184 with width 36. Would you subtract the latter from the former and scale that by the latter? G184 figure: 0.01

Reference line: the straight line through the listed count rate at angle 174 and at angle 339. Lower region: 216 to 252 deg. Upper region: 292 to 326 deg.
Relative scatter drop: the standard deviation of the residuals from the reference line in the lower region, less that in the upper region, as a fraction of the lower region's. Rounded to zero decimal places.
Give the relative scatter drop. -19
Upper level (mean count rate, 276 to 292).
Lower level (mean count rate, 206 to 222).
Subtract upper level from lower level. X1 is 27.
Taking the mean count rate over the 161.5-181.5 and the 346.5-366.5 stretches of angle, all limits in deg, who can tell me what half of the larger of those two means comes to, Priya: 69.3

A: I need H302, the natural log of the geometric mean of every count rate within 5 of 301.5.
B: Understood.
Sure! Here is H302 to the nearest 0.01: 4.73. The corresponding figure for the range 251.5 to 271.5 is 4.94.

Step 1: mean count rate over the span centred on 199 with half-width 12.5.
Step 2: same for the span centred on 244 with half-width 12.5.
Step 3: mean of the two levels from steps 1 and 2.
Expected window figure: 137.9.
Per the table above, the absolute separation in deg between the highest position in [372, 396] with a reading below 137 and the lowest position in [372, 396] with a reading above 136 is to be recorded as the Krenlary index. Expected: 15 deg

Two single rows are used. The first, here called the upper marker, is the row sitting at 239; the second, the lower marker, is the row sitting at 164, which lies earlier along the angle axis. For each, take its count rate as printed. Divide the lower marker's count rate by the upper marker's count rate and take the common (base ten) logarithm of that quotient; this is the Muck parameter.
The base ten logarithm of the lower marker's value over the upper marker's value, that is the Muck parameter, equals -0.006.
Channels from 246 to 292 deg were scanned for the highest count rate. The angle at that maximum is 259 deg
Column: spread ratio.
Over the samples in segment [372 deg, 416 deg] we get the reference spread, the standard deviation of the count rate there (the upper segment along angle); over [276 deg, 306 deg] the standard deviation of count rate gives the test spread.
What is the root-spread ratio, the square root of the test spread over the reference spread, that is 3.1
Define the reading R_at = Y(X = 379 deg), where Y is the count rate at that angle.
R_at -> 140.4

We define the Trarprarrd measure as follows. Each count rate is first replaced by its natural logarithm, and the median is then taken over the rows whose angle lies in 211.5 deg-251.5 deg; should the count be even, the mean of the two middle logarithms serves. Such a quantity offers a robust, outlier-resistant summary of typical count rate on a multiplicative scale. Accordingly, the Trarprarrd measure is 4.93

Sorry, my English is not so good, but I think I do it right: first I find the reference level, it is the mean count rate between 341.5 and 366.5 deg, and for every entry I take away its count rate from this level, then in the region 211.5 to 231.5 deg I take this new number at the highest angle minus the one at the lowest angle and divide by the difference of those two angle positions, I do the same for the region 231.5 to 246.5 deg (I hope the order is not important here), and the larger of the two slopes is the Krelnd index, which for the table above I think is -0.3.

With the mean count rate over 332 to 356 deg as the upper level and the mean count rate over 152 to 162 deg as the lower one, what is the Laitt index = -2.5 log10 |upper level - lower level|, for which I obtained -1.3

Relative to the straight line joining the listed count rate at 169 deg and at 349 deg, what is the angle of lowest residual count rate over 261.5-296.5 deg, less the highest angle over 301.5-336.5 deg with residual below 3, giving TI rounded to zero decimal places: -30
